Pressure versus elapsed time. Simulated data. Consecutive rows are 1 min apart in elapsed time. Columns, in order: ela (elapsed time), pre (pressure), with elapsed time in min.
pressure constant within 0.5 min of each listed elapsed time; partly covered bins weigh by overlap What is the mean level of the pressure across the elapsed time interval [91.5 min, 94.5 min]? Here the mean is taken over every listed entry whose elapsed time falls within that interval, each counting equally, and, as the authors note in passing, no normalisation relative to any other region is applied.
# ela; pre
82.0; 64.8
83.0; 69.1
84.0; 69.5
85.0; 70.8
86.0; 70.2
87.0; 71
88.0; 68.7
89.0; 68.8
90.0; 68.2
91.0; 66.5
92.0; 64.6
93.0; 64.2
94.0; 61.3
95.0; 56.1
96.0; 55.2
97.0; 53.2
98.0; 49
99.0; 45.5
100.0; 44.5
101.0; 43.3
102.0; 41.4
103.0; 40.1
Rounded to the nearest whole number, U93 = 63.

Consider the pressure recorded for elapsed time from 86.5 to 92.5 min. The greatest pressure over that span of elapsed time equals 71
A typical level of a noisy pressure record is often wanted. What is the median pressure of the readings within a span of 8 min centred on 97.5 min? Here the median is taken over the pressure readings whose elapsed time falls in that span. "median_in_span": 51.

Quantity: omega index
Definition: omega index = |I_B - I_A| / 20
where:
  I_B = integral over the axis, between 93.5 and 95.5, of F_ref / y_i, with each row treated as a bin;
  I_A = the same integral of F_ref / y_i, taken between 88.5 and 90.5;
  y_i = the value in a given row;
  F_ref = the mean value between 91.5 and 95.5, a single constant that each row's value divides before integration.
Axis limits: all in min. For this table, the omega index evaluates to 0.015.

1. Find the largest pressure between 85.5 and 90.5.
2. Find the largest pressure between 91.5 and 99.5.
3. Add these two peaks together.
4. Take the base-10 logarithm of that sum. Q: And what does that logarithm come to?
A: 2.132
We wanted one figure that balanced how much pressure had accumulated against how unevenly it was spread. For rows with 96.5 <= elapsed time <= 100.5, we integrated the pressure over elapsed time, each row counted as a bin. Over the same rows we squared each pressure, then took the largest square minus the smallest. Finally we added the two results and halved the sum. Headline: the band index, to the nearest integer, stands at 521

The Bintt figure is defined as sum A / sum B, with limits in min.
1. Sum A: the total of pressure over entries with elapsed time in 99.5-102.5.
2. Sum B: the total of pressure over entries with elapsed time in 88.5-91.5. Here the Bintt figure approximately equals 0.63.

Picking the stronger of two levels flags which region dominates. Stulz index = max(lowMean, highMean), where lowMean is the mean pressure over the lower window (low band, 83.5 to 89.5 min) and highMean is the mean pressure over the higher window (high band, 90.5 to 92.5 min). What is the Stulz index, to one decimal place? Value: 69.8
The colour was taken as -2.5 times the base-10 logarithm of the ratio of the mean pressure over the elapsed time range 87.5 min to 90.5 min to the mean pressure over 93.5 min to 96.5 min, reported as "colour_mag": -0.19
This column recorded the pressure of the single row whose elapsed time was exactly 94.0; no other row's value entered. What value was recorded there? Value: 61.3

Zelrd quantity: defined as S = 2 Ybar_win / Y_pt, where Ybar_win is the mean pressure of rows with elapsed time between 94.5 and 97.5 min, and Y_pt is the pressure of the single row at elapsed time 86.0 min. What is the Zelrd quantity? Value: 1.56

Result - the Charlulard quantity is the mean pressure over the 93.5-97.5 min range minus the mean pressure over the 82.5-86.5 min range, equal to -13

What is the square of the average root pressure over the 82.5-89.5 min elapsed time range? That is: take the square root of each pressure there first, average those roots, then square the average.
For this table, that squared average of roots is 70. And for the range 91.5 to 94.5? 63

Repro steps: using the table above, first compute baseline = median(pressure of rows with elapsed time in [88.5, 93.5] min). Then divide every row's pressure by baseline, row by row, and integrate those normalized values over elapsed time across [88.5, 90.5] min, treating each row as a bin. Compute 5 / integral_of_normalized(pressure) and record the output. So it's 2.4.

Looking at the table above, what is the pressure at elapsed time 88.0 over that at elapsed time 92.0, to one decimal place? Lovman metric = 1.1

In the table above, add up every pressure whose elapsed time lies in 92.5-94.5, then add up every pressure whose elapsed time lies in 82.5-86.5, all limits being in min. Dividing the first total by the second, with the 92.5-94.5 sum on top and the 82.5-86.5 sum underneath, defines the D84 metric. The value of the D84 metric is 0.4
